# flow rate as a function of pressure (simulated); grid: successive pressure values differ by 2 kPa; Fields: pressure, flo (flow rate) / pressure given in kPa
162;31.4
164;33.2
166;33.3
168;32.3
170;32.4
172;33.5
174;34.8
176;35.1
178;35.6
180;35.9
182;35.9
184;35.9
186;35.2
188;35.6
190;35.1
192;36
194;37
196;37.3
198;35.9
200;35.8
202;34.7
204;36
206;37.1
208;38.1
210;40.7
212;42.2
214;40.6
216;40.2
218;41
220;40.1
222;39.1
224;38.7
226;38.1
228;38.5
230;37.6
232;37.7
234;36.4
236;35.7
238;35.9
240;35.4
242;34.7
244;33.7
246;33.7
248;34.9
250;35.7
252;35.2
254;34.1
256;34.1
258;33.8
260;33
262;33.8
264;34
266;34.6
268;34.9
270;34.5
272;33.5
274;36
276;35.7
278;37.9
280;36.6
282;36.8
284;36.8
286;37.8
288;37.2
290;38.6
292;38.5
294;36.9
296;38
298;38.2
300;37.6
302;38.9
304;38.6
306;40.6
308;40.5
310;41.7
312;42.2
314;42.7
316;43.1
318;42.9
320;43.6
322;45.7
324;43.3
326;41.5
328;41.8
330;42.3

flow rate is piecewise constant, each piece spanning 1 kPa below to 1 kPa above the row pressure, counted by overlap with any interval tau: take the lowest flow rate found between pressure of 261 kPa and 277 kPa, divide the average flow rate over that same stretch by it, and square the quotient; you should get 1.07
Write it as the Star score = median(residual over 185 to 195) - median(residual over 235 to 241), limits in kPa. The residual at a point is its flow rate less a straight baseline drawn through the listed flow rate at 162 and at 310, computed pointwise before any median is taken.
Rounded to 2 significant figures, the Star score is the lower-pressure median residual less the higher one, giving 3.2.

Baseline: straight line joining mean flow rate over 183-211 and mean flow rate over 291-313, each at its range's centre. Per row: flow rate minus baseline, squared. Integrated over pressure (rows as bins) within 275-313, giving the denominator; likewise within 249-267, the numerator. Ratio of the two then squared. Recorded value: 7.8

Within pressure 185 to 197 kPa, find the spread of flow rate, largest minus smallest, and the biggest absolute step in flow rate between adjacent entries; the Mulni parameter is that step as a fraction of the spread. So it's 0.45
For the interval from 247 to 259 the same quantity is 0.58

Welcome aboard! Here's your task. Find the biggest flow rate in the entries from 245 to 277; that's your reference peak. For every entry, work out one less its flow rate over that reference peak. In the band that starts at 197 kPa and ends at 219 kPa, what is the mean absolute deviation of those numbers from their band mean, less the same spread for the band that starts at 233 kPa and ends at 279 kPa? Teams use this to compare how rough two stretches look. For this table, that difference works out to 0.039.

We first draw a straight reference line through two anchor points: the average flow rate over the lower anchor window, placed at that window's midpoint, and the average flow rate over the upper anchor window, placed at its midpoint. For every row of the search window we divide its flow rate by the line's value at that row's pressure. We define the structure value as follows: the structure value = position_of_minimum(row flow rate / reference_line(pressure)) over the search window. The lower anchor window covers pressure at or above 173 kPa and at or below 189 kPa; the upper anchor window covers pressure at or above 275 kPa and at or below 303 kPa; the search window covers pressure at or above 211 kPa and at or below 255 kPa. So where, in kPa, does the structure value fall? 246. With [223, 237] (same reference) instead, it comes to 236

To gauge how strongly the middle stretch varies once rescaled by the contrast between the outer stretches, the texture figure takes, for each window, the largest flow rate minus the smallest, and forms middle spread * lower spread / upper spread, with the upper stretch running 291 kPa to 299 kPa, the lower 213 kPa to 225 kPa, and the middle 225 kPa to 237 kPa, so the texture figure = 4.0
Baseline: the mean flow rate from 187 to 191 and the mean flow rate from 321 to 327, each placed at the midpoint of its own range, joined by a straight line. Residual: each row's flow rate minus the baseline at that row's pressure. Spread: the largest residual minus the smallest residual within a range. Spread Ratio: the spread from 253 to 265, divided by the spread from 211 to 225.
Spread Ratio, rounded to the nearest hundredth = 0.35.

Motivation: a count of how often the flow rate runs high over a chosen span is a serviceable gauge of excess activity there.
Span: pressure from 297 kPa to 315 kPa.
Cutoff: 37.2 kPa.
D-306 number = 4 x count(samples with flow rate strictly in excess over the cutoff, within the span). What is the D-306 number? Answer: 36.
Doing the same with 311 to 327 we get 32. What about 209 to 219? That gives 20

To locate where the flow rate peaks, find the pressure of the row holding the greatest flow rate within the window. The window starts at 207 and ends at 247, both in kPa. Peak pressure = 212 kPa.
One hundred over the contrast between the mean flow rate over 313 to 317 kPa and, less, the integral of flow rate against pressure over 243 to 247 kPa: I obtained -1.09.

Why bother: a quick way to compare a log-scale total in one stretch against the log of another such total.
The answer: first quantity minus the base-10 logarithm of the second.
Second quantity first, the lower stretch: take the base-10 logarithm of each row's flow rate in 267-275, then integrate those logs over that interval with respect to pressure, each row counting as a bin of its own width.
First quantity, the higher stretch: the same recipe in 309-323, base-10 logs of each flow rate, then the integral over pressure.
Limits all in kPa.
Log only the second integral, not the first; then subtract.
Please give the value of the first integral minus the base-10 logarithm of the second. 22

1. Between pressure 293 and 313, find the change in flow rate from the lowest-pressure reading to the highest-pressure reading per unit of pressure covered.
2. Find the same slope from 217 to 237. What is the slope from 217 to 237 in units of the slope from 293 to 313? -1.0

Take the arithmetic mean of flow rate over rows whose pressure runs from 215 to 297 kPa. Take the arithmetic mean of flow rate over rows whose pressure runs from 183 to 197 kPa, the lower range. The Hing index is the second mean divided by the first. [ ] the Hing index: 0.99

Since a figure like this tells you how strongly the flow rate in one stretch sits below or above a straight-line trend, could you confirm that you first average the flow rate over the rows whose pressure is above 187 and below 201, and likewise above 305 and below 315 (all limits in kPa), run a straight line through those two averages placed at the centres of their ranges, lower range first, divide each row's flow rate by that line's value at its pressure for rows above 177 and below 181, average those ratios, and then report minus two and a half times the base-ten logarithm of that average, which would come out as -0.011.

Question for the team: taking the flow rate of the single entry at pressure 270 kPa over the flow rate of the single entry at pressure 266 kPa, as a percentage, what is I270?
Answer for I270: 100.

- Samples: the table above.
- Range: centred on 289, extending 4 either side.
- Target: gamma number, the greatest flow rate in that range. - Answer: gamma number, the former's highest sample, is 38.6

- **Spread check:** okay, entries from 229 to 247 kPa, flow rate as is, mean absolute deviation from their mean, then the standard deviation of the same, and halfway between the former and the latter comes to 1.3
